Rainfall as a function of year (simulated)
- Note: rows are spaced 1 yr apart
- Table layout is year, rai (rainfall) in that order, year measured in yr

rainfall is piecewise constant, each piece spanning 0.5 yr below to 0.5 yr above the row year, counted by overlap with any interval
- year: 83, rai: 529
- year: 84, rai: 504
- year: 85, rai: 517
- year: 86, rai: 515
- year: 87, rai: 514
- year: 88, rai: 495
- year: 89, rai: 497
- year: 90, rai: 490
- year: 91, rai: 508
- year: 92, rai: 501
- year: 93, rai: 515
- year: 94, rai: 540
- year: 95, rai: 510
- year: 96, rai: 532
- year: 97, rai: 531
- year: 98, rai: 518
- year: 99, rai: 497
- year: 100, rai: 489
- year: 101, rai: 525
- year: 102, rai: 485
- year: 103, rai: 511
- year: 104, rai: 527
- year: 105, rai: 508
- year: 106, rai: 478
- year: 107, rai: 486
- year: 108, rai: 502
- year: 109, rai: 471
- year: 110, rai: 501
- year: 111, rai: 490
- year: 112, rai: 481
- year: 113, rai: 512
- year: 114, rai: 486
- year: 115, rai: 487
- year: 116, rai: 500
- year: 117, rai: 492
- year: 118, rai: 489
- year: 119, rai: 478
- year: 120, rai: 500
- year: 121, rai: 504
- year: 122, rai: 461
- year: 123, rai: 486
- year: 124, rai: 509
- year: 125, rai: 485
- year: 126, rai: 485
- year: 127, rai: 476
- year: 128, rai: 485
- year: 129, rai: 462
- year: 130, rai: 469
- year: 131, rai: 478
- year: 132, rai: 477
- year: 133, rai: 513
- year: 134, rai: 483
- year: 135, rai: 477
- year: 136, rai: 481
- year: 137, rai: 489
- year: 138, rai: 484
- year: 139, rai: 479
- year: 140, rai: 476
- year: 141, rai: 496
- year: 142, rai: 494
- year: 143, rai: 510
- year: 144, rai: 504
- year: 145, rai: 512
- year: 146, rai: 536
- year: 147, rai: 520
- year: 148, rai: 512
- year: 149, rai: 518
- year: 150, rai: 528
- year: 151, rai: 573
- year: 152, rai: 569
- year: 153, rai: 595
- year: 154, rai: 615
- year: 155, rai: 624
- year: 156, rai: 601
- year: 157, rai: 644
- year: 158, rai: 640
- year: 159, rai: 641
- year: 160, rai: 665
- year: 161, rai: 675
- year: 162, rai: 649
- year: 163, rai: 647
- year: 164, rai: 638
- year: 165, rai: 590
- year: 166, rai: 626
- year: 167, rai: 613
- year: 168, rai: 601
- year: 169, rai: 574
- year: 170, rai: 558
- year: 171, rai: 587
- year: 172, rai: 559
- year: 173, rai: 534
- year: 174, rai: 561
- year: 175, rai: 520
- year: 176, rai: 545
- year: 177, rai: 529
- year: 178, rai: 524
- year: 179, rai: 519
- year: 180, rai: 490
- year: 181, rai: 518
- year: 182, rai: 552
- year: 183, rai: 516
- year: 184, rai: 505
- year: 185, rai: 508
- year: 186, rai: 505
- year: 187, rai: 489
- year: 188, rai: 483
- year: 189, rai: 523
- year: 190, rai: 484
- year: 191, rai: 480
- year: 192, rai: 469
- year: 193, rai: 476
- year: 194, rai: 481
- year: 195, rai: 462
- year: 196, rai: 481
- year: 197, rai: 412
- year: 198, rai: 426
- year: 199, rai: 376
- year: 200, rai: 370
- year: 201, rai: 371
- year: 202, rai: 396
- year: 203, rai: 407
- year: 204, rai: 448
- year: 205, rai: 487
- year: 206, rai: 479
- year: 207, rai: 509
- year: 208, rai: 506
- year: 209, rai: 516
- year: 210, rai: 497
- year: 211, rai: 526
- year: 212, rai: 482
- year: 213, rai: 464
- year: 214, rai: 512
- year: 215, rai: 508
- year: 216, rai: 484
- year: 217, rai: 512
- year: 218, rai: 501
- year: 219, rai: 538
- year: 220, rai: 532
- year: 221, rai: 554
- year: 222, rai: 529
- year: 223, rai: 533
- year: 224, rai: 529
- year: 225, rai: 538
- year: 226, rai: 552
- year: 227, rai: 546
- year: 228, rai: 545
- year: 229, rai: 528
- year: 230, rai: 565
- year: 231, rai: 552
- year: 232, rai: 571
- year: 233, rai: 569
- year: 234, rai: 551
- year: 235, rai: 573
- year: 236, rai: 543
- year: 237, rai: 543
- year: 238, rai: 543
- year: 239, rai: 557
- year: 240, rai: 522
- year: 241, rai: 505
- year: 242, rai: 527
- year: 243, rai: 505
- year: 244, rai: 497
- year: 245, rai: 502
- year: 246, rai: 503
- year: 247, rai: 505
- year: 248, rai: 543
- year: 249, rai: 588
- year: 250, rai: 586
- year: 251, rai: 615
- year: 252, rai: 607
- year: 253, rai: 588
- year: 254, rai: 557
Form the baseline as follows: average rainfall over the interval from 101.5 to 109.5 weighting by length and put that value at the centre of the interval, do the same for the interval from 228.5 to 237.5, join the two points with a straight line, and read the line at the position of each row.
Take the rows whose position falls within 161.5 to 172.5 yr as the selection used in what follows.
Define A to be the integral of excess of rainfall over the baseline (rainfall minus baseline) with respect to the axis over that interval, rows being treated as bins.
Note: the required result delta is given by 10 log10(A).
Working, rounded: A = 873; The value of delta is 29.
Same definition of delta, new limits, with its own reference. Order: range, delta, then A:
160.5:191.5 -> 29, 715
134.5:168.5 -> 32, 1634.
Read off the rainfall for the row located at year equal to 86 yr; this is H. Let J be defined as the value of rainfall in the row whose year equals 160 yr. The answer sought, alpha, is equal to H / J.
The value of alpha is 0.77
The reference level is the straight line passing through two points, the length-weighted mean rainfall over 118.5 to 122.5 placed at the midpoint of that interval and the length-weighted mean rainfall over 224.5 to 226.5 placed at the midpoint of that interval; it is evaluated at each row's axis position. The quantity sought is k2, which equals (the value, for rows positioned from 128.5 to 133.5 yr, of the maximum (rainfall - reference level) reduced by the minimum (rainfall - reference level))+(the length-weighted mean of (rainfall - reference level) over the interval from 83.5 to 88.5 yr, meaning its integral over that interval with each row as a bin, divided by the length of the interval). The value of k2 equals 91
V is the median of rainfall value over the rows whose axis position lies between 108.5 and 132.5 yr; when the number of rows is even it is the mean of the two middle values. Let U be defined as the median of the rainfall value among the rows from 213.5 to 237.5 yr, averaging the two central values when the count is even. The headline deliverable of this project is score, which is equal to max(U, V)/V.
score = 1.11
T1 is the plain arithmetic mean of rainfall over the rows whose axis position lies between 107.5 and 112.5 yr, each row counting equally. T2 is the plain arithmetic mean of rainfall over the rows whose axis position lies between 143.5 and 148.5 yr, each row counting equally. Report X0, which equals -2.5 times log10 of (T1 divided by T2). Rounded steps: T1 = 489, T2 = 517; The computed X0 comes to 0.06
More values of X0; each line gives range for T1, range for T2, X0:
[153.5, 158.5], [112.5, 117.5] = -0.25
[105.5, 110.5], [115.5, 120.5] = 0.01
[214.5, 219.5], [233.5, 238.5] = 0.09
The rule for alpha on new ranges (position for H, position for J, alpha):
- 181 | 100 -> 1.06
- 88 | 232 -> 0.87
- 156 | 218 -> 1.20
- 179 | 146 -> 0.97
